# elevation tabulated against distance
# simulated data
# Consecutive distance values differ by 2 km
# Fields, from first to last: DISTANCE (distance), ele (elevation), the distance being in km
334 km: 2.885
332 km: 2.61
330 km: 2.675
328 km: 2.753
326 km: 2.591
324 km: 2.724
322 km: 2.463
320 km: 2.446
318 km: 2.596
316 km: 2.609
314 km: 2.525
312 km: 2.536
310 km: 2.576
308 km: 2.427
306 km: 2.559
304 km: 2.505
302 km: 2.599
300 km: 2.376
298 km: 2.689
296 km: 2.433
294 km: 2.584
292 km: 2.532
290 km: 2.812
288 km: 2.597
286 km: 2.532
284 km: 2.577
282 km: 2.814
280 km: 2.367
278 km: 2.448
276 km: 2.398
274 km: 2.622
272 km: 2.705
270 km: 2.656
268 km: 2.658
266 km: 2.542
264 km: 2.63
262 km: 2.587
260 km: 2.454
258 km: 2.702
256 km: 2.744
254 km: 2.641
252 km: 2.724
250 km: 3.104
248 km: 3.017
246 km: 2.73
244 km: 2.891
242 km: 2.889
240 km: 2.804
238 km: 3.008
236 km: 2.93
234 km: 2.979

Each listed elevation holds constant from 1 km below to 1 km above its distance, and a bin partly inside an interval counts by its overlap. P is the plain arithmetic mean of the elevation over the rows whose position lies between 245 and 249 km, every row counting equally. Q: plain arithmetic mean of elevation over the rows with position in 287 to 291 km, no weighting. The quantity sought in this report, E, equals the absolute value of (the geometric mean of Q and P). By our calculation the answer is 2.79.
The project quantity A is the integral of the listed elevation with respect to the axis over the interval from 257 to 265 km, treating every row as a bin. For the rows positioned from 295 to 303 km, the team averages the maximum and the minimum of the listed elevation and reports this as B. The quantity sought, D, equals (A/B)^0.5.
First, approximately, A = 20.7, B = 2.53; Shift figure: 2.86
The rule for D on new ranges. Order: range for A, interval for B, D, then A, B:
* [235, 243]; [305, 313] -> 3.05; 23.3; 2.50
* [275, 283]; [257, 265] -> 2.79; 20.1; 2.58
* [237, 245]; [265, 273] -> 2.97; 23.2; 2.62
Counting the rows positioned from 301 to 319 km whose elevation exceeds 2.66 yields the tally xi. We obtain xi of 0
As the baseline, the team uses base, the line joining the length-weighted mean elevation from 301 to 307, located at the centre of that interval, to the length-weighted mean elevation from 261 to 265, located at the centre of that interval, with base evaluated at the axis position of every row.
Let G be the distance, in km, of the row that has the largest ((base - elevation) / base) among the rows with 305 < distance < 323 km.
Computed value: 308 km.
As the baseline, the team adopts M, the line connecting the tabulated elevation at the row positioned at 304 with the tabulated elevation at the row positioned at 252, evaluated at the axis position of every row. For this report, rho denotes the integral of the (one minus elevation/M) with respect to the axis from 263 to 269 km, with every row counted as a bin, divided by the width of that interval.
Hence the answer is 0.02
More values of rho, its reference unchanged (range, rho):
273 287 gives 0.03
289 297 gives -0.02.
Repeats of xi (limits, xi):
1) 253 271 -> 2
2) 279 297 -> 2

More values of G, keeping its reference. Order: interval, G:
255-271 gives 260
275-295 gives 280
